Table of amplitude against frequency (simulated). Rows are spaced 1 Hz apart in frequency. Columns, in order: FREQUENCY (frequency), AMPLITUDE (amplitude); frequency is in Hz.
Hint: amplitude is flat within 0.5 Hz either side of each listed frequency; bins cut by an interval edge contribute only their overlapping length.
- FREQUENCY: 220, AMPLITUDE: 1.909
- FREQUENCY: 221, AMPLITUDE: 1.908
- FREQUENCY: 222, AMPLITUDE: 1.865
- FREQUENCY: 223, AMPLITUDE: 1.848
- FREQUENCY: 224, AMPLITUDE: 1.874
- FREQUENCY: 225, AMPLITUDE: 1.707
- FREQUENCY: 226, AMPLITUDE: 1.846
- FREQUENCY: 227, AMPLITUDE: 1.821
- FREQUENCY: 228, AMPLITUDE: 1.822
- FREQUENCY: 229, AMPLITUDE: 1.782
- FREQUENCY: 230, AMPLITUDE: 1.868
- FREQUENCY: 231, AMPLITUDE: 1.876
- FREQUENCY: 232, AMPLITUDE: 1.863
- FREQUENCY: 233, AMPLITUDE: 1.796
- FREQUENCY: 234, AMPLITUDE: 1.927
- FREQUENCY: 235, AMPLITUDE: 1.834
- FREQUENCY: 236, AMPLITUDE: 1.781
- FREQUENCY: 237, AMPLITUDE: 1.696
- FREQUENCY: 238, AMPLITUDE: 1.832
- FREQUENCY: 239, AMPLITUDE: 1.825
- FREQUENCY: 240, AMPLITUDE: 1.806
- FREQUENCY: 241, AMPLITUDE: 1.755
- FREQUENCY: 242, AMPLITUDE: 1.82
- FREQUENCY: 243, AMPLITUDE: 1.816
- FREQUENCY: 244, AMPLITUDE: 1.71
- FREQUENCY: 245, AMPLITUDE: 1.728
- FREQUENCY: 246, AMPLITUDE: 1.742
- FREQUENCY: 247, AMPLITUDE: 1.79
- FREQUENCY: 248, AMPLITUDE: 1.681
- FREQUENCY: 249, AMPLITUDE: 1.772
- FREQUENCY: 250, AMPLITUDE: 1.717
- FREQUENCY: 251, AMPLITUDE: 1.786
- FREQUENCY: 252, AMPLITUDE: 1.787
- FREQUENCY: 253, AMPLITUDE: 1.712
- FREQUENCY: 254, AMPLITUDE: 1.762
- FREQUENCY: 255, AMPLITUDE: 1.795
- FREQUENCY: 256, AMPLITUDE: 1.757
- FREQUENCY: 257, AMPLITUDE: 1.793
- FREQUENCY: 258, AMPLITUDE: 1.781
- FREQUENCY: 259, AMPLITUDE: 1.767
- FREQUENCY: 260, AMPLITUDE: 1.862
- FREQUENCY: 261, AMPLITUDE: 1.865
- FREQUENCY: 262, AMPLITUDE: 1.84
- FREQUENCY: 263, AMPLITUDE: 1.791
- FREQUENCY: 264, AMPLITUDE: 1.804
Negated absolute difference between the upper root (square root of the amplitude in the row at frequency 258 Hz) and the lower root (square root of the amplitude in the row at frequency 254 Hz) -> -0.0071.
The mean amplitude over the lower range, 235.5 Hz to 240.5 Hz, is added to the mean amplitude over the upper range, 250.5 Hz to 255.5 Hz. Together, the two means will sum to 3.56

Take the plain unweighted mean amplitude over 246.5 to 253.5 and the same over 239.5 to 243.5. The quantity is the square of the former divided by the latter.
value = 1.70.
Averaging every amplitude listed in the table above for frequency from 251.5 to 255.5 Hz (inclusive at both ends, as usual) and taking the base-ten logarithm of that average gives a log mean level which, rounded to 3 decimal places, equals 0.246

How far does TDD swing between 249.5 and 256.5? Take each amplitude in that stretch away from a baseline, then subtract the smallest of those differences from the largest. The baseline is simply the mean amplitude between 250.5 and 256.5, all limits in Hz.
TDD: 0.08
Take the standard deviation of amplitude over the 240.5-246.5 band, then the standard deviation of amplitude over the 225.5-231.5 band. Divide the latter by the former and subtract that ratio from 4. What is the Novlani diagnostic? 3.24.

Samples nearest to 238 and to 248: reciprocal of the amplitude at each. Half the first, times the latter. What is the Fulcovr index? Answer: 0.162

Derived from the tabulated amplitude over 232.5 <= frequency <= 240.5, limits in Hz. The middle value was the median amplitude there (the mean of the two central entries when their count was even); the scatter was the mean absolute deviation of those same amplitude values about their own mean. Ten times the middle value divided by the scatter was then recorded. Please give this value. 428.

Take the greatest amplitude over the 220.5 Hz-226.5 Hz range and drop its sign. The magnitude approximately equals 1.91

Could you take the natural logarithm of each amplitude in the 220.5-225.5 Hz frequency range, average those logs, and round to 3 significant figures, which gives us 0.609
